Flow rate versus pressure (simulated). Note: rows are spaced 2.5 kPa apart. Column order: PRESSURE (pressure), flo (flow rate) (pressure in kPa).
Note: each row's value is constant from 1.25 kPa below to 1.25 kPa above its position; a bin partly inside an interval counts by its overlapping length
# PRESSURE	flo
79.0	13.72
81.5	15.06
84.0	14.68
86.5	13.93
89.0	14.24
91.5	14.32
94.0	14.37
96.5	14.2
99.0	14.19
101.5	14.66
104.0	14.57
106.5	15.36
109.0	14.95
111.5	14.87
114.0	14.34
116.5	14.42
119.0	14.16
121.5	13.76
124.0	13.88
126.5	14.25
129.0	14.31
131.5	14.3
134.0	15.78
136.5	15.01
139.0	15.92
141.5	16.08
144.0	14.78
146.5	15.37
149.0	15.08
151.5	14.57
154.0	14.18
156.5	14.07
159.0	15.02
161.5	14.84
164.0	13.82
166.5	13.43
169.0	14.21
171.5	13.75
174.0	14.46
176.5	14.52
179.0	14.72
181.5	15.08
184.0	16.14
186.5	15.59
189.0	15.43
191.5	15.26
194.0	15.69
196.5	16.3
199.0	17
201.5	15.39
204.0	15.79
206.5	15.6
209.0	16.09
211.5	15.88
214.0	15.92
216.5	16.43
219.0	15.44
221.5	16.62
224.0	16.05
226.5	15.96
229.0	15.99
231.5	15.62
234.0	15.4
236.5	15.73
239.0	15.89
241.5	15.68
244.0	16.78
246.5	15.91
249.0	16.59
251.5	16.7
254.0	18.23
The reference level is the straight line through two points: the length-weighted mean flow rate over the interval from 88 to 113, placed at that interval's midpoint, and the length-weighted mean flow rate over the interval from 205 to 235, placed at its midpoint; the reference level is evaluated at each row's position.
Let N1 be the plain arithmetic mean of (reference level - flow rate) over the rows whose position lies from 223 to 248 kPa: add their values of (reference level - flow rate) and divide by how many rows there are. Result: 0.19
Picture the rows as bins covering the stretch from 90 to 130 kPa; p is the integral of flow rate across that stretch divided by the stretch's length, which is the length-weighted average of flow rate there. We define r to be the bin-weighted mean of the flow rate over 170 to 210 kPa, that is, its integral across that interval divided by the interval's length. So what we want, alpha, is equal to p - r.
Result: -1.0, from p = 14.4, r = 15.4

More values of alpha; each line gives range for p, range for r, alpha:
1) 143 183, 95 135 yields 0.0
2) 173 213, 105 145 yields 0.8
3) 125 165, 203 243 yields -1.1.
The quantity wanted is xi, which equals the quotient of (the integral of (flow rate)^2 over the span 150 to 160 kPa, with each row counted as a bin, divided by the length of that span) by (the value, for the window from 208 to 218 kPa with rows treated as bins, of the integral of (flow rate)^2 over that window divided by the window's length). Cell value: 0.81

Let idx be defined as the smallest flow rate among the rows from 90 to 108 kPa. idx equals 14.19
